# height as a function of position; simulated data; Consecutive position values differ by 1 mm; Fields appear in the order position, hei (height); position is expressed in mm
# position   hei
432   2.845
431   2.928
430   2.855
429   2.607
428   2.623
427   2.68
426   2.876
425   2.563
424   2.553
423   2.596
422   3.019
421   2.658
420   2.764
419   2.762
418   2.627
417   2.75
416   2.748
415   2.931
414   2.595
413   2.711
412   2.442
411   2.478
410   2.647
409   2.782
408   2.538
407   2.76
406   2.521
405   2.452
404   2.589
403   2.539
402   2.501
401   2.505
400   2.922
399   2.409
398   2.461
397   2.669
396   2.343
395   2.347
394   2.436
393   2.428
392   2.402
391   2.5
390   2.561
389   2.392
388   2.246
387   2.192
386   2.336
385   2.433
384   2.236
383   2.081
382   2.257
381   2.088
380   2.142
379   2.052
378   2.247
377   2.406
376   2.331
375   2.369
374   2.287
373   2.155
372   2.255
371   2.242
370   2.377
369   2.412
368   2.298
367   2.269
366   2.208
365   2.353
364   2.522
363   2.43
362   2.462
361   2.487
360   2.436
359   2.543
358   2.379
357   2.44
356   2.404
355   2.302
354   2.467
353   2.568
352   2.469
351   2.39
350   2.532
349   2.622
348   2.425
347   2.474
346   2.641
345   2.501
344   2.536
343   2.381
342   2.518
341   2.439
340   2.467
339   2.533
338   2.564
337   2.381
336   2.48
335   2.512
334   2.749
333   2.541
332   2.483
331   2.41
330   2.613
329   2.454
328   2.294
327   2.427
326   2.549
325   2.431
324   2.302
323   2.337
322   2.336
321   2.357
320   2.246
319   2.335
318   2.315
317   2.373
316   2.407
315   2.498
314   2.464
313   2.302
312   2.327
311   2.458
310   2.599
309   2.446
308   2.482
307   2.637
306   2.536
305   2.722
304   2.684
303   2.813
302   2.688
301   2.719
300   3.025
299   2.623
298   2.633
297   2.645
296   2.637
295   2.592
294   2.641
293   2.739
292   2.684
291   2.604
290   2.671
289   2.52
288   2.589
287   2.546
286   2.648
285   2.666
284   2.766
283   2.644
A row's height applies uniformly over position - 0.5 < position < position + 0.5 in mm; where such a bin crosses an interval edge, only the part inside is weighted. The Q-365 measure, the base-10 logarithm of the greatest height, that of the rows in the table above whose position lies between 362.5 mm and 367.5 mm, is 0.40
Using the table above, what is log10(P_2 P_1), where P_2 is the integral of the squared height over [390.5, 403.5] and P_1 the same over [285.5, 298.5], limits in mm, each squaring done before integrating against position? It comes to 3.86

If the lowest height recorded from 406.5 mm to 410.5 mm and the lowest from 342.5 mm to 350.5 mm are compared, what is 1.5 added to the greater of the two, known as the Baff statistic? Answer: 4.04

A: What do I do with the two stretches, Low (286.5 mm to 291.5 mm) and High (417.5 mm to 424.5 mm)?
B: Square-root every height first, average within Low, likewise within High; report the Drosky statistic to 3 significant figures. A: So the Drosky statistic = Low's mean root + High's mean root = 3.25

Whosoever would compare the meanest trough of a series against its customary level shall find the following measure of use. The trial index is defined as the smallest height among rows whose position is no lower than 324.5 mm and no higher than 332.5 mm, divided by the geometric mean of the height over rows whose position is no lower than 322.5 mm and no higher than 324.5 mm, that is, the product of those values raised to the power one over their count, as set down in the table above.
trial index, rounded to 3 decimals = 0.989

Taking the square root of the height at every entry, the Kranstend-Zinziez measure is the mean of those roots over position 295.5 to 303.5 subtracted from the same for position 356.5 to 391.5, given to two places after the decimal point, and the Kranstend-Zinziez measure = -0.13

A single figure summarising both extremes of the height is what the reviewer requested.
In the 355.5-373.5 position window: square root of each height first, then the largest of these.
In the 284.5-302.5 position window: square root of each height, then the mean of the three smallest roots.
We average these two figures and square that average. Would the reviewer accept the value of 2.55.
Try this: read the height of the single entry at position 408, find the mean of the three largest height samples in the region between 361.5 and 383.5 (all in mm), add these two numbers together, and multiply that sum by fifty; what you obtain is 250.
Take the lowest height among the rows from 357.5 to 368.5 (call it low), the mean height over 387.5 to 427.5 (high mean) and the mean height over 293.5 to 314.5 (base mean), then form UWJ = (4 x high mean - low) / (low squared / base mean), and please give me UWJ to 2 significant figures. 4.4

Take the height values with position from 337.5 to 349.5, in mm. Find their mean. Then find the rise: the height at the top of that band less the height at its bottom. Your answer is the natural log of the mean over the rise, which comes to 3.77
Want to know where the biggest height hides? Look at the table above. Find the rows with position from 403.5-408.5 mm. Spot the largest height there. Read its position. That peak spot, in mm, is 407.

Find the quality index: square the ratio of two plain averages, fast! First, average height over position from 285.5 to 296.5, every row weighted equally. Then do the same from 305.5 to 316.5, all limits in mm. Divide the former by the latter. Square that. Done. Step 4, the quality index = 1.13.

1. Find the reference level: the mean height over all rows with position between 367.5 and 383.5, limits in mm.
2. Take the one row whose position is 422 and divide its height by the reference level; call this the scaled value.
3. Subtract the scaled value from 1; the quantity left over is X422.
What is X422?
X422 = -0.34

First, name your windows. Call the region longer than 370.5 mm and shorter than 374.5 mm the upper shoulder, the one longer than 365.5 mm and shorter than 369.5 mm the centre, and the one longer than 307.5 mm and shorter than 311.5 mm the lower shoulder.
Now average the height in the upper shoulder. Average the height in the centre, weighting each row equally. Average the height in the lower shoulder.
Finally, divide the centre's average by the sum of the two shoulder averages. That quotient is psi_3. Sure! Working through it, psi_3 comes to 0.49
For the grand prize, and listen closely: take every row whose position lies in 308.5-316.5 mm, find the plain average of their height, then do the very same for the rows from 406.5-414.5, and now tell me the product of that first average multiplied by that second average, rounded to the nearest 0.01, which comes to 6.38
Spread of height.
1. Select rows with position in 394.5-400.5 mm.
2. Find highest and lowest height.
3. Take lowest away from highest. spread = 0.6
